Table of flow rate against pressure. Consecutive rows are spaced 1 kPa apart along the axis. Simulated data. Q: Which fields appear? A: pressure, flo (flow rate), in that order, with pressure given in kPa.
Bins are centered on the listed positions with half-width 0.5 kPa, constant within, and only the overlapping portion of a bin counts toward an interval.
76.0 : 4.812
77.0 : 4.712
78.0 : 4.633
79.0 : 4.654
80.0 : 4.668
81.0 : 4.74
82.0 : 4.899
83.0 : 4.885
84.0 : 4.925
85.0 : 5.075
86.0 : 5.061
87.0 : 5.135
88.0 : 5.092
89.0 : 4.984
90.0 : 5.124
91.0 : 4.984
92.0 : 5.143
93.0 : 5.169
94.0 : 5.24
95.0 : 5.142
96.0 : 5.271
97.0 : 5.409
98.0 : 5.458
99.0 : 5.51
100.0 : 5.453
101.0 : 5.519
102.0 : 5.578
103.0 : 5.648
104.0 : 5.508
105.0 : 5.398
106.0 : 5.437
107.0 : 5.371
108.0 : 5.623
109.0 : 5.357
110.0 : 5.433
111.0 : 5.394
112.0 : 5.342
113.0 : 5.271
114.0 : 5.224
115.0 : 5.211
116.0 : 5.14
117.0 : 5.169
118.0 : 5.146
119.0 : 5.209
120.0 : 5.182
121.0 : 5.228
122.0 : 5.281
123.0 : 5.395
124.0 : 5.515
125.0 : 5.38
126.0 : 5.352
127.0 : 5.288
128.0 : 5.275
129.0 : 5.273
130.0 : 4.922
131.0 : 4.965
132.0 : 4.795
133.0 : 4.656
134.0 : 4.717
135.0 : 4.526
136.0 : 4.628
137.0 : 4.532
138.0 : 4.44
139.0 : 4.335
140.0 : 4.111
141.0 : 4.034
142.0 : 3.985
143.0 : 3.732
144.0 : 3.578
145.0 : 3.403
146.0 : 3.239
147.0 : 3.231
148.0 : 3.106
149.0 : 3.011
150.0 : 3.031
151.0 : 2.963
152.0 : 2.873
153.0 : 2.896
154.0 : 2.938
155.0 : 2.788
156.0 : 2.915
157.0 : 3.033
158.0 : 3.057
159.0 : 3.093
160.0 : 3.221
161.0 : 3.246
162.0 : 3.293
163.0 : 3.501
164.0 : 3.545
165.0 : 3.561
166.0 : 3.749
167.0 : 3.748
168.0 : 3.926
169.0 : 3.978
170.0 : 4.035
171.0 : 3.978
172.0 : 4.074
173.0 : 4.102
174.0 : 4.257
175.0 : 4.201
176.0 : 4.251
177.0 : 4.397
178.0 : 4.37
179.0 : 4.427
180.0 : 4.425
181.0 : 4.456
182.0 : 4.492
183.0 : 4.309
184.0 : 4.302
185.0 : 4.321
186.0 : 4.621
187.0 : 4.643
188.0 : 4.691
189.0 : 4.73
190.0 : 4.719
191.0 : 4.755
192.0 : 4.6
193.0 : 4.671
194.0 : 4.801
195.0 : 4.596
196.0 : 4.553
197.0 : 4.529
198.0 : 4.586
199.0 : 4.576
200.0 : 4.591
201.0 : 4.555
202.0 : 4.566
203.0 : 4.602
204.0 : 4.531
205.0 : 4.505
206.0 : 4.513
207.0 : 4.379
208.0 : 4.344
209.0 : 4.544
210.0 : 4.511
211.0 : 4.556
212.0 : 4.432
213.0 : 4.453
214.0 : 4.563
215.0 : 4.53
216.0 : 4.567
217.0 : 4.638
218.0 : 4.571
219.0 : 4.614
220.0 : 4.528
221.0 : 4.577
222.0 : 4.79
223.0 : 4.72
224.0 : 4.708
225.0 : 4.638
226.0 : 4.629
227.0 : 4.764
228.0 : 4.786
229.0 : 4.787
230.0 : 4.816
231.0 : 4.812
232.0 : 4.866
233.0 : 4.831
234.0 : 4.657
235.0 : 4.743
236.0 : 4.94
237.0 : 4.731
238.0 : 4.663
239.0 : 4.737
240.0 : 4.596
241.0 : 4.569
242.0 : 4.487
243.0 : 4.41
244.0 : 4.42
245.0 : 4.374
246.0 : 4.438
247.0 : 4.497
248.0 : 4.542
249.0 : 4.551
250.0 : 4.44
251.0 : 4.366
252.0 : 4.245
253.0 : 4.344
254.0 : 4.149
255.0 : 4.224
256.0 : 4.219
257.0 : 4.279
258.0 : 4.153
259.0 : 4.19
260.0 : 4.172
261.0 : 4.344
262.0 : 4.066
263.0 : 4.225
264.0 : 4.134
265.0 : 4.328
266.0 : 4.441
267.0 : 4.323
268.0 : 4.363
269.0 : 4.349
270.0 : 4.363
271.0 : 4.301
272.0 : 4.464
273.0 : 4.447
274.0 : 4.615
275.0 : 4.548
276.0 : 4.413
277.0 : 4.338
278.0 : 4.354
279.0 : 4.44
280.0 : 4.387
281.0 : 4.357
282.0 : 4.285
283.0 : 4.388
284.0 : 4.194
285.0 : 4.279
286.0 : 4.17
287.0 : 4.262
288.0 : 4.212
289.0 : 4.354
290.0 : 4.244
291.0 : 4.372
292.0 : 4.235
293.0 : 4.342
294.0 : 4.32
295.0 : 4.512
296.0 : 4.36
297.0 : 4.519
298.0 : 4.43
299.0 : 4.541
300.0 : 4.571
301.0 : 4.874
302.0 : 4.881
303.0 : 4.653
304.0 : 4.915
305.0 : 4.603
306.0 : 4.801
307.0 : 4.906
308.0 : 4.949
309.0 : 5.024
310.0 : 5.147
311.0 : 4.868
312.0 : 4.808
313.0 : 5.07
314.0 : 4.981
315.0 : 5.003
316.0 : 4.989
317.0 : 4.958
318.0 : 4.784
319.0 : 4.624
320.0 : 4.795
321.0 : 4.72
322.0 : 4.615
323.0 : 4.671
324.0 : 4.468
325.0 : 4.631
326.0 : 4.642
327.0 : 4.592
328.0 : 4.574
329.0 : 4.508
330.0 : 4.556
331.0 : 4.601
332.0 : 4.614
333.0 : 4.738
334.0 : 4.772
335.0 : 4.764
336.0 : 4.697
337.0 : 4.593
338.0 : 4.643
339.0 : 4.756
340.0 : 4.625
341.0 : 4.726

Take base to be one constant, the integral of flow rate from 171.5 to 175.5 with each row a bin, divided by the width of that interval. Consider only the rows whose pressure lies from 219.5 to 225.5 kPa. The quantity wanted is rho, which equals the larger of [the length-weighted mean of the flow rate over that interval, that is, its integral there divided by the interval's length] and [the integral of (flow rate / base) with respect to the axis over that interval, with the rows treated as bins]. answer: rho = 6.7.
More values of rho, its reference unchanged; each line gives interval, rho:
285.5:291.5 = 6.2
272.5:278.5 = 6.4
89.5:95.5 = 7.4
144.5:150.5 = 4.6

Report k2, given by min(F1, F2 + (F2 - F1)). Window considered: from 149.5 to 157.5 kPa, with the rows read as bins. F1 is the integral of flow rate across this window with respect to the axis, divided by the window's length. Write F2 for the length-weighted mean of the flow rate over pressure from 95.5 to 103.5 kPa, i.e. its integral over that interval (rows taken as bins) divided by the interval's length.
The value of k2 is 2.9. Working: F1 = 2.9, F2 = 5.5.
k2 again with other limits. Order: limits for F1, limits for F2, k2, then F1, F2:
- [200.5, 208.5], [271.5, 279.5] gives 4.4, 4.5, 4.5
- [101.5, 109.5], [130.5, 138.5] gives 3.8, 5.5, 4.7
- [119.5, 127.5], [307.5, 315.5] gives 4.6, 5.3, 5.0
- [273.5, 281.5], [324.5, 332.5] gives 4.4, 4.4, 4.6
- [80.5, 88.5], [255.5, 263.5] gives 3.4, 5.0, 4.2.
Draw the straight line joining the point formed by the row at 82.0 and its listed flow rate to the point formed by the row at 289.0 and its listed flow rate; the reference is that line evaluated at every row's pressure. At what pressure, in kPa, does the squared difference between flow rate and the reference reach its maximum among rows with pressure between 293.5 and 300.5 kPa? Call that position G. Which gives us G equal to 300.0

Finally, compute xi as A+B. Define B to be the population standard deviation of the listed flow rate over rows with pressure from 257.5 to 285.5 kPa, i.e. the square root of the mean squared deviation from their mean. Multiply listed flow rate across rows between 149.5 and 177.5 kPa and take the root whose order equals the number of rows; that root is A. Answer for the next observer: 3.6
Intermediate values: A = 3.5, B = 0.123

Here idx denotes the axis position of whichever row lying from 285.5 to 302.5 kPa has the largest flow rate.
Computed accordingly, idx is 302.0 kPa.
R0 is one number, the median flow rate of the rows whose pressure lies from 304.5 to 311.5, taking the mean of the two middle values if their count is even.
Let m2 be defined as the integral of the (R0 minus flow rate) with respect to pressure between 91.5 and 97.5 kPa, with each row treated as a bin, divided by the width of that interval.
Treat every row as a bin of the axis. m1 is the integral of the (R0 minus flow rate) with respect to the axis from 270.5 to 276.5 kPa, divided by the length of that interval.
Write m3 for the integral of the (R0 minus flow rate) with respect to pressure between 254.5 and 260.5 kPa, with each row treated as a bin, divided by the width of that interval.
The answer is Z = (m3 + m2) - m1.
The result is -0.06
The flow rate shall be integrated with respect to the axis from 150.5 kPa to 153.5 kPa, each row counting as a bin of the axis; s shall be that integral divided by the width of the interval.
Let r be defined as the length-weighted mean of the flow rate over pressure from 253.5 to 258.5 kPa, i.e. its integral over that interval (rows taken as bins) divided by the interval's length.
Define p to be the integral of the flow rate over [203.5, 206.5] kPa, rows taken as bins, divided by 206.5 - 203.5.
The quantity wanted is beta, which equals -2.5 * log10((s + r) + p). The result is -2.66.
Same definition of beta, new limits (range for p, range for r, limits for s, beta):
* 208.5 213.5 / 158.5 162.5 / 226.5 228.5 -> -2.74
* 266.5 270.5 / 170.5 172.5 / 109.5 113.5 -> -2.84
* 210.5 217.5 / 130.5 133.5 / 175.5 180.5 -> -2.84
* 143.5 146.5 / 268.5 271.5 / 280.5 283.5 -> -2.71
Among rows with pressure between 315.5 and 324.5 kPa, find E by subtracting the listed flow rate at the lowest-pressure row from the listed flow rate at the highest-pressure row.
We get -0.5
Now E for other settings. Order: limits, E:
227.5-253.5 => -0.4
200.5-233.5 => 0.3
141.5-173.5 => 0.1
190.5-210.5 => -0.2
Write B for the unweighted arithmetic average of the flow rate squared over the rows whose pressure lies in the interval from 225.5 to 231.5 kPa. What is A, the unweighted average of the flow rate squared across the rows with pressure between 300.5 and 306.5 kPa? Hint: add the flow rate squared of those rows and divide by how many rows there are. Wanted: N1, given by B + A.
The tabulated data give 46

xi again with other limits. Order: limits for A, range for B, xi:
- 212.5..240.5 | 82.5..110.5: 4.9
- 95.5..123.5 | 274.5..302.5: 5.5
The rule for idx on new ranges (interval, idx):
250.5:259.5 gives 251.0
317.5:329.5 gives 320.0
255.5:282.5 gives 274.0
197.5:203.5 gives 203.0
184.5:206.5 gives 194.0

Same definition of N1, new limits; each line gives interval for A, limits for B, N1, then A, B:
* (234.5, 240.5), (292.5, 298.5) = 42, 22.4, 19.5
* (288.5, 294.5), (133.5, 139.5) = 39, 18.6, 20.5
